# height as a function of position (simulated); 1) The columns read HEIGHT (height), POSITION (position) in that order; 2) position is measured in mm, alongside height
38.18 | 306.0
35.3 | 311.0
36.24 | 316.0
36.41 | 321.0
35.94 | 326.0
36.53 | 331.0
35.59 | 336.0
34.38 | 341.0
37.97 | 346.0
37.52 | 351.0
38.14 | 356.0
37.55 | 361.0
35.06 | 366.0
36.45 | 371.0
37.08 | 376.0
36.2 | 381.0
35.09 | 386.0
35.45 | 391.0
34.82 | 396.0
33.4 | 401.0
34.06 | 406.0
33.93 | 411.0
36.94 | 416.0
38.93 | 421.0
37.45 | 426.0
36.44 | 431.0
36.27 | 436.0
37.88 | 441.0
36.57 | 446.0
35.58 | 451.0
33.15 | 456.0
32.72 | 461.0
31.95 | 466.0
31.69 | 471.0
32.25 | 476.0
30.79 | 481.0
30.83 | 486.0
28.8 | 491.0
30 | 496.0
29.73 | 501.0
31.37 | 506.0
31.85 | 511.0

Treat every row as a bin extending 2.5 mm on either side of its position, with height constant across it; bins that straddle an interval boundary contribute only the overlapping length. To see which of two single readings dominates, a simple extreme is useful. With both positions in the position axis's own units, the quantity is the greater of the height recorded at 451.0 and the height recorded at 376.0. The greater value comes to 37.1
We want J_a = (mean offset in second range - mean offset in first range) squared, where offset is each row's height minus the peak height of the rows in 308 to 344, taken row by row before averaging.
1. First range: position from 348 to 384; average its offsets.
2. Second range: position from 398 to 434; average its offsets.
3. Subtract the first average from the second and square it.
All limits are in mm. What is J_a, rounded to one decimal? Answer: 1.0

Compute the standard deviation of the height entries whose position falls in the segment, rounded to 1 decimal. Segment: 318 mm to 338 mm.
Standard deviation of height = 0.4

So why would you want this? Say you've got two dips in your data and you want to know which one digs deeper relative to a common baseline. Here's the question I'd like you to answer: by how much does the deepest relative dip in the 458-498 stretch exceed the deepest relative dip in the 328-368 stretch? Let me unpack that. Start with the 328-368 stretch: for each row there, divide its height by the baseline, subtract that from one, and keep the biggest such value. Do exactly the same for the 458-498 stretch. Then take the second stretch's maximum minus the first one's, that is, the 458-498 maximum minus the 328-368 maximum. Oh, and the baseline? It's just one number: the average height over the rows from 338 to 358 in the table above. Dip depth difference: 0.15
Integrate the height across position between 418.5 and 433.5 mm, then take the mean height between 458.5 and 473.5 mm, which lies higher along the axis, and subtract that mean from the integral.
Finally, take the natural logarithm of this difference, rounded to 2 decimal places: 6.28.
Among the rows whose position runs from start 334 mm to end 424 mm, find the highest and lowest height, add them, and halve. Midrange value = 36.2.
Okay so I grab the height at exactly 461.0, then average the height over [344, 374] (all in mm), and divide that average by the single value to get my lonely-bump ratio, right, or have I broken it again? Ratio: 1.13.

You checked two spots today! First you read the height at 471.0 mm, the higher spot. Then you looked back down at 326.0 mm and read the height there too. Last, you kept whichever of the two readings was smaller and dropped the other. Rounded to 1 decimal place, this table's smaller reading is 31.7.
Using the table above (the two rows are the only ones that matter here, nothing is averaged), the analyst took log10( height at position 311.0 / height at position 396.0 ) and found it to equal 0.01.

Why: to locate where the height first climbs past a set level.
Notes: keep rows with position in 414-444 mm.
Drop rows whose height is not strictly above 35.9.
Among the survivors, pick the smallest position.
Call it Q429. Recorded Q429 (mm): 416.0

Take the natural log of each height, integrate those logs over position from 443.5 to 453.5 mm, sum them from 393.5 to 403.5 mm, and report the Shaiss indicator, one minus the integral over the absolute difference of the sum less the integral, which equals -0.245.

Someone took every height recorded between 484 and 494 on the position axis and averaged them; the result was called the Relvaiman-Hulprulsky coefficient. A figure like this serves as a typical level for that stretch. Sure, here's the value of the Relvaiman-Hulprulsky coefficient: 29.8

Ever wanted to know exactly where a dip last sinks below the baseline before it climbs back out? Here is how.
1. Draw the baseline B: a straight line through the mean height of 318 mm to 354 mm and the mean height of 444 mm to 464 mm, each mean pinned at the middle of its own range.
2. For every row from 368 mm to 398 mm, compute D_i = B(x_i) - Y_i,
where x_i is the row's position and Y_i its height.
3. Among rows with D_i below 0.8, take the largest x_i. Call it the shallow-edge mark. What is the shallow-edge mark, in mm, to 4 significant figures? 396.0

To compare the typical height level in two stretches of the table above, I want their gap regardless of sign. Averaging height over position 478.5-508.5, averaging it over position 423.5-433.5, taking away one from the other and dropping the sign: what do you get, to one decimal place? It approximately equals 6.7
